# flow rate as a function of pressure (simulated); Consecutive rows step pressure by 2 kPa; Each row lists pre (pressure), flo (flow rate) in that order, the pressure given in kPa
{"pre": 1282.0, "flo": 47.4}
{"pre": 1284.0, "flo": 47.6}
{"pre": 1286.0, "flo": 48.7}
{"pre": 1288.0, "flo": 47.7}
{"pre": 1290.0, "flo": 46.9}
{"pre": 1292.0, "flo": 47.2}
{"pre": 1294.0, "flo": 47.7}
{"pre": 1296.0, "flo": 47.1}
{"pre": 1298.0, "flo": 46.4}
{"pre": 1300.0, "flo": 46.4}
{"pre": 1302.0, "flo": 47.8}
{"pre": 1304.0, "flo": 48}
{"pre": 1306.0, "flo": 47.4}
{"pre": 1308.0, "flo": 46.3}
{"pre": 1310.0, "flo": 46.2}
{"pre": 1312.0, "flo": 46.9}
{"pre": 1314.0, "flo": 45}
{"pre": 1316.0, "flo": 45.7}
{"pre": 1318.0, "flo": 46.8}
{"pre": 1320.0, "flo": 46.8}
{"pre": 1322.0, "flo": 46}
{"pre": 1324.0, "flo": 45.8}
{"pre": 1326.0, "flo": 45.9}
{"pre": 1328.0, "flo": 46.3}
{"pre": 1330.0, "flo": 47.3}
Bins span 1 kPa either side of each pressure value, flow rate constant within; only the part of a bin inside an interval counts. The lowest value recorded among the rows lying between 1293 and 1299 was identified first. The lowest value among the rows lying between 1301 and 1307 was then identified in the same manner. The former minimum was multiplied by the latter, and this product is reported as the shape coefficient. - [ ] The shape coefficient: 2199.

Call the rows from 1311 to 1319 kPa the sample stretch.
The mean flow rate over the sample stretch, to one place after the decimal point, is 46.1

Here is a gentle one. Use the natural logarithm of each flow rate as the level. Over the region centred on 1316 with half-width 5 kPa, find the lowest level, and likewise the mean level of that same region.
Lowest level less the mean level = -0.027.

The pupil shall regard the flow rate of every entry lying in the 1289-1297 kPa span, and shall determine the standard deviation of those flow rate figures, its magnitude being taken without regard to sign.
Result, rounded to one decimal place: 0.3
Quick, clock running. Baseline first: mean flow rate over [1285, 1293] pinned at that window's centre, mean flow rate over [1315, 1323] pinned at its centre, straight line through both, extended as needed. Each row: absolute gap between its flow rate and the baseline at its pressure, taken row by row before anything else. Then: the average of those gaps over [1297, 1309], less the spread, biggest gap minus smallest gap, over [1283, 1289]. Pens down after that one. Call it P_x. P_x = -0.19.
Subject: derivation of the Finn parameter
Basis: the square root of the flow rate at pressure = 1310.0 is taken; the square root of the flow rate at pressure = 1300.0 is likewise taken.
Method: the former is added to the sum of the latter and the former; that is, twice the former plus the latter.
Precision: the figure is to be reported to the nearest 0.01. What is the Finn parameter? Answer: 20.41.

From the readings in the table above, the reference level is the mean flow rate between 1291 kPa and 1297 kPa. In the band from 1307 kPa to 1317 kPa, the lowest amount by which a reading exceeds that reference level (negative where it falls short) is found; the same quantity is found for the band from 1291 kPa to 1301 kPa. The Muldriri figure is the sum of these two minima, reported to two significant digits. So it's -3.3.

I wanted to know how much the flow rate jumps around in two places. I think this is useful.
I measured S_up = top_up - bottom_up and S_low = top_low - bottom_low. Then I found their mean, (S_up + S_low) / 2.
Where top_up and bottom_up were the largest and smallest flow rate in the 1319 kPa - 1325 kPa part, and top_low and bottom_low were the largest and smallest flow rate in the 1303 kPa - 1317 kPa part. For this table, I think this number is 2.0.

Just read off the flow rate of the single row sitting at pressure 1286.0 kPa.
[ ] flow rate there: 48.7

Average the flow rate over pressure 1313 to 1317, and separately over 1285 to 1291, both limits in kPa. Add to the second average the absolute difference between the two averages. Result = 50.2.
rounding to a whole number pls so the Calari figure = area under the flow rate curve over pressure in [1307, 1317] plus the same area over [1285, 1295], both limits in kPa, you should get 937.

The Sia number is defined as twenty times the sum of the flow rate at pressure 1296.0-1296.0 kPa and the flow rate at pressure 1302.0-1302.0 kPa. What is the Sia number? 1898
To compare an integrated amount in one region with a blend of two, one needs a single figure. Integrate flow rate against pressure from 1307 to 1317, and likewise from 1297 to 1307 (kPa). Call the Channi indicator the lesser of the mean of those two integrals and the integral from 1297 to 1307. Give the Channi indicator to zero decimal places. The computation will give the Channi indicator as 466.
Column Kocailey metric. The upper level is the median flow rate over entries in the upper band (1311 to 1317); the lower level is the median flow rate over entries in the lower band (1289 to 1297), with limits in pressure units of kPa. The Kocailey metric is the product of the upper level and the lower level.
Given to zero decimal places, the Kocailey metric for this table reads 2155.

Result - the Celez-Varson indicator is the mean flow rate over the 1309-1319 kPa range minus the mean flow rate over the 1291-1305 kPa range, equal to -1.1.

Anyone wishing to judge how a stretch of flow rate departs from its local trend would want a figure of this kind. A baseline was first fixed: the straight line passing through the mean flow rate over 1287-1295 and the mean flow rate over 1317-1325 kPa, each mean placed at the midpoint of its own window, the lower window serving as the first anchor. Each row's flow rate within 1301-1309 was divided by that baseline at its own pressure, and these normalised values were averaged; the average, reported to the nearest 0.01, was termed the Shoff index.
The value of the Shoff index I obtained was 1.01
